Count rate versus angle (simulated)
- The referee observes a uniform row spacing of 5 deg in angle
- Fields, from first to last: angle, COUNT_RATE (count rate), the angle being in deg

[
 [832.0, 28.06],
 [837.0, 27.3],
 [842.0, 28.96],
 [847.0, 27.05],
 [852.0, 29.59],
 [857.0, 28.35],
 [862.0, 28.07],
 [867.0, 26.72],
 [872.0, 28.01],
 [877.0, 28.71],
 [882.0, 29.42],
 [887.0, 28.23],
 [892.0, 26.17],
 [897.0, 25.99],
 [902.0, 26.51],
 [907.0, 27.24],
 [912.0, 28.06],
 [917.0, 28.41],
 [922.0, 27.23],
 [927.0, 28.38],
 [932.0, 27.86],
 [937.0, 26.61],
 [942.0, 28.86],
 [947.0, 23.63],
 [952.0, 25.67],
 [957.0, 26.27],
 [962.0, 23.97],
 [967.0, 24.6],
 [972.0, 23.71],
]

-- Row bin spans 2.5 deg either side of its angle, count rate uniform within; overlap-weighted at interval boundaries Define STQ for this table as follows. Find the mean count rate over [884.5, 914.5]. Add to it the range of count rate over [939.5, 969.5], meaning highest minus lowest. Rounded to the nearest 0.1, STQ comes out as 32.3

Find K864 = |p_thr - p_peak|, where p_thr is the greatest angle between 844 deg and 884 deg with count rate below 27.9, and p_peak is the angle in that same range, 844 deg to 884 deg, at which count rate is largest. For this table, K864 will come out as 15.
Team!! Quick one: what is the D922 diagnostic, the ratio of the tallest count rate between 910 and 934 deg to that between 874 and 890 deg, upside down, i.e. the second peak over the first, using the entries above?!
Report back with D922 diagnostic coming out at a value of 1.04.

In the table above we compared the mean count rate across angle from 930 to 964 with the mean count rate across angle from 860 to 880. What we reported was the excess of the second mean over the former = 1.8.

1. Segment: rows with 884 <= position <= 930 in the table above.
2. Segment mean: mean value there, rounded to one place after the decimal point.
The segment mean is 27.4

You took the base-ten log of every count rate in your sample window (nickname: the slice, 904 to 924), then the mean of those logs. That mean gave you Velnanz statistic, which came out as 1.443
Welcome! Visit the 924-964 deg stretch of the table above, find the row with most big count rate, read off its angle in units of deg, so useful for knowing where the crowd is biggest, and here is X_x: 942.0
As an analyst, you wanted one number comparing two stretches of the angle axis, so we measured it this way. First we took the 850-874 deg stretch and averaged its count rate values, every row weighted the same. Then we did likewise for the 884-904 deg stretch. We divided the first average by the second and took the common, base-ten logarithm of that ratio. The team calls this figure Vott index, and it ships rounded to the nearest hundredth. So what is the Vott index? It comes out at 0.02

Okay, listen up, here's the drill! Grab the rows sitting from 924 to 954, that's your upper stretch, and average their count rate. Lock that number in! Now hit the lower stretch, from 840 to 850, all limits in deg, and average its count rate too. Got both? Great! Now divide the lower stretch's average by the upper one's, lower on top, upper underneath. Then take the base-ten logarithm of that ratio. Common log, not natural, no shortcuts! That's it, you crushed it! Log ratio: 0.019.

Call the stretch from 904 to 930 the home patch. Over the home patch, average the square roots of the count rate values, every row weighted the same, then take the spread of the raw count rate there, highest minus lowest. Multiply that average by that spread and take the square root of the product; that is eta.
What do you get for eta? 2.5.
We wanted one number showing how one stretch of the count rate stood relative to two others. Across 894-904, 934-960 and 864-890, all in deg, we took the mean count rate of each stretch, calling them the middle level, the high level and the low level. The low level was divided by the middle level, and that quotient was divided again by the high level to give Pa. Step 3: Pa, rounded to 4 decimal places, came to 0.0410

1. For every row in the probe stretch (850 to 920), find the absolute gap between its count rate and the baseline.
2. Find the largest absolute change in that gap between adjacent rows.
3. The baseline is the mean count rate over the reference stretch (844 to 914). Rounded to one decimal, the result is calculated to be 1.2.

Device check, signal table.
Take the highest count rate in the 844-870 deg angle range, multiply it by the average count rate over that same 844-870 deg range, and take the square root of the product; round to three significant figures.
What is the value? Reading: 28.8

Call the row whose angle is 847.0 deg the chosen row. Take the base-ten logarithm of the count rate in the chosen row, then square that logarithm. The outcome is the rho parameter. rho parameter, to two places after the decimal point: 2.05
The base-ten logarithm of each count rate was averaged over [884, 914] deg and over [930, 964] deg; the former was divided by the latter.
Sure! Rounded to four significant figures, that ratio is 1.011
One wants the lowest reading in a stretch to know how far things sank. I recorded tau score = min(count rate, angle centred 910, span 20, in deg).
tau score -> 26.51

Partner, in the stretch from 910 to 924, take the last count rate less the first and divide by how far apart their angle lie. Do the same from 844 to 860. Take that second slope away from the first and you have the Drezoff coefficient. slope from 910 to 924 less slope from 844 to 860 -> -0.2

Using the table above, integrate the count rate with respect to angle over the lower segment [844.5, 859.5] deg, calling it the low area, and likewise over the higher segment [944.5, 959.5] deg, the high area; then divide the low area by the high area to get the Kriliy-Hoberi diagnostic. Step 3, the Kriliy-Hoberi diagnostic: 1.12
